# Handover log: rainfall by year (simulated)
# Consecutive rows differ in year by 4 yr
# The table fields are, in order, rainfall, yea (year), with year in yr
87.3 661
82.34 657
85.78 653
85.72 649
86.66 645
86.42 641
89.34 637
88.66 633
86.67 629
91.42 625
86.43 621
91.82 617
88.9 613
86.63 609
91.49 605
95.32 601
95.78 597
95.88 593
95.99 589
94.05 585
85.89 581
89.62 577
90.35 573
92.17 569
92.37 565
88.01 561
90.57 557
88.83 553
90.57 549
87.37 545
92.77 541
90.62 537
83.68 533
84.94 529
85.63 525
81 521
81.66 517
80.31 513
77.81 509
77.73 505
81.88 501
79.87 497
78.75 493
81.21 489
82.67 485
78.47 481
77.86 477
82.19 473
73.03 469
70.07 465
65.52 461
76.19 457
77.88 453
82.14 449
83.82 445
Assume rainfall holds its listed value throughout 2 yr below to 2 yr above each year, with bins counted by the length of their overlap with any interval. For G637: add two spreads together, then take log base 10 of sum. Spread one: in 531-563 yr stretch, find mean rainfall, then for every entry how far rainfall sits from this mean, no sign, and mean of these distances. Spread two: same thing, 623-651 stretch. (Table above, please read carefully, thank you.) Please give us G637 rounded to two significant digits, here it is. 0.58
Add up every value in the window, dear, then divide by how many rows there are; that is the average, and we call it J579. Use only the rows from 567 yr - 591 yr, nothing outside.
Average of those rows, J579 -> 91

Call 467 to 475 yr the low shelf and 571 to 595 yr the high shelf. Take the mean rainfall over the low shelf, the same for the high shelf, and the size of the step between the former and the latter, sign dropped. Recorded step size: 14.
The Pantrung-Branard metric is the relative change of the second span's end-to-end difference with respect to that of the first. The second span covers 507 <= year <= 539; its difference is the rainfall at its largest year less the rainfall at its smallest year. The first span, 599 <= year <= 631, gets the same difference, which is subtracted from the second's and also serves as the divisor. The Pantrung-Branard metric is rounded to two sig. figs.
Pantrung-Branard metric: -2.5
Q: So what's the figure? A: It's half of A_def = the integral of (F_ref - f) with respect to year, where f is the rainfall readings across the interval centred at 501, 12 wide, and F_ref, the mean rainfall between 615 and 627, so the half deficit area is 60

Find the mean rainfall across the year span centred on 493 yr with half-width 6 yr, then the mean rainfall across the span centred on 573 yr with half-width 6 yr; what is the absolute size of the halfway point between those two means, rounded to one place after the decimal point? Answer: 85.3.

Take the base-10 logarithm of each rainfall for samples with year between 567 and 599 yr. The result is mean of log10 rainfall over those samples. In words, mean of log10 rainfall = 1.966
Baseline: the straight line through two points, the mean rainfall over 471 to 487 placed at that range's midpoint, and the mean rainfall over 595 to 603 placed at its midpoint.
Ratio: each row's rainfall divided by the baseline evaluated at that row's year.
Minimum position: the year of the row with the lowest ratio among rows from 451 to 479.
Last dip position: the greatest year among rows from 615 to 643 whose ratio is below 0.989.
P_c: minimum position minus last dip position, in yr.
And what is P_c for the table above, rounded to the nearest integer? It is -180 yr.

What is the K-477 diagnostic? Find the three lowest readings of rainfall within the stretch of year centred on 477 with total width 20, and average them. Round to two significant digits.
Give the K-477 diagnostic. 76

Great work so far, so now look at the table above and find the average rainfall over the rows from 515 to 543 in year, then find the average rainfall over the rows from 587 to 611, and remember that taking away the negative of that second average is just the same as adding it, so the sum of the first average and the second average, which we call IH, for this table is 179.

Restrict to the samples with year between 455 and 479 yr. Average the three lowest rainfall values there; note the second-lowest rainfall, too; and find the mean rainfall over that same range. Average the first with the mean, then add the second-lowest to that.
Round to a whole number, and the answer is 142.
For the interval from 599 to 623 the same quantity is 175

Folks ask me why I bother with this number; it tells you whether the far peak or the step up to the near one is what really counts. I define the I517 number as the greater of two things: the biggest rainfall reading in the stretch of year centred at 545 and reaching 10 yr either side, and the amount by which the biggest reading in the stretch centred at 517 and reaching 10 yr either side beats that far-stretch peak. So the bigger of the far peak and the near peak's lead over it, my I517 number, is 93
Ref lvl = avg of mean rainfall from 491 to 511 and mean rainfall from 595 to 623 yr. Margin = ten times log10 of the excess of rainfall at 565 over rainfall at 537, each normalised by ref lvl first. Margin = -16.9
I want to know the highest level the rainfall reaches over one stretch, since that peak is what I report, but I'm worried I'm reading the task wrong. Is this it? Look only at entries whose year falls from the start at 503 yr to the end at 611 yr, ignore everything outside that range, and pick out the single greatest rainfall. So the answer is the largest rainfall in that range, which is 95.99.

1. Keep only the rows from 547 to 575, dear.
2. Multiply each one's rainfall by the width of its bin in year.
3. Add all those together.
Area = 2531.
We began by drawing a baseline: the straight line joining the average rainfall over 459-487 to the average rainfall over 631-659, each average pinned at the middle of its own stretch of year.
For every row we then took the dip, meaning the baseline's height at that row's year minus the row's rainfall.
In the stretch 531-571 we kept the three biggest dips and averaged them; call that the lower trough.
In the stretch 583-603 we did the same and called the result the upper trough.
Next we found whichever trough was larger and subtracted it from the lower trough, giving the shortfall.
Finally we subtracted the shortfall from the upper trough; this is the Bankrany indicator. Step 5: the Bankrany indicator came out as -12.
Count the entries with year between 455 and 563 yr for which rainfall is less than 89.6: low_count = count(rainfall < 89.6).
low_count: 23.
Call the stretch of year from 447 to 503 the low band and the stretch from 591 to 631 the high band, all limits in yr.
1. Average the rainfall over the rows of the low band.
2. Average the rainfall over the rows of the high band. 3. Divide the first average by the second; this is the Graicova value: 0.85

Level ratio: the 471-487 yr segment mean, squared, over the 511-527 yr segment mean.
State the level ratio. 78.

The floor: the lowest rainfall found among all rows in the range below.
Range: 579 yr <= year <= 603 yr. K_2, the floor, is 85.89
